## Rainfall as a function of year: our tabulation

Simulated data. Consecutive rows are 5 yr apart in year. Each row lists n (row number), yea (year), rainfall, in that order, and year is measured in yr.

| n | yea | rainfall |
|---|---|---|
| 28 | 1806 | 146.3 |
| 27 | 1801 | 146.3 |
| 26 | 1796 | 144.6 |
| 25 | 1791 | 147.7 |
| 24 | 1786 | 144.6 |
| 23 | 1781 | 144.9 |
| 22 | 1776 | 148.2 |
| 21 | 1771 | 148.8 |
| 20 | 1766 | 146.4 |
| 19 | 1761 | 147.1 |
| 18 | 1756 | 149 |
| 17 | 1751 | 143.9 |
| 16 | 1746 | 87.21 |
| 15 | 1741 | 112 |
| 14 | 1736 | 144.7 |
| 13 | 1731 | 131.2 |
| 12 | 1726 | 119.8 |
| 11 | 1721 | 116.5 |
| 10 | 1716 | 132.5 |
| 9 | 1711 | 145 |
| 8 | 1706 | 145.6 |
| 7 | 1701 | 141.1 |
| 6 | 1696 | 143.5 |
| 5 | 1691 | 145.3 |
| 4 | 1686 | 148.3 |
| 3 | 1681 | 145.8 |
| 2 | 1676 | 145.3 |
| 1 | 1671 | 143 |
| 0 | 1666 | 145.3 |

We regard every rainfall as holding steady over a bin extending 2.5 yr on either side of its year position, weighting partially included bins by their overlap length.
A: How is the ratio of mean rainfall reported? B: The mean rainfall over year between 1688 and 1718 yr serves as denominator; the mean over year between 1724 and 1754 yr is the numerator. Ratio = 0.87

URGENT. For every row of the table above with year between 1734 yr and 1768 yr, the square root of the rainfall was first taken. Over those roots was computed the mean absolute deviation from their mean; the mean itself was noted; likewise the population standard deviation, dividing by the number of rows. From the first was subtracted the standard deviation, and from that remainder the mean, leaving -11.6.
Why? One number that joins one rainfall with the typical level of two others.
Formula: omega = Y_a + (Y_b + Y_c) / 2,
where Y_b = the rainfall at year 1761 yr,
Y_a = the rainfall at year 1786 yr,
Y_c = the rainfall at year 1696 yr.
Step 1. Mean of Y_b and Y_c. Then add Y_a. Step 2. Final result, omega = 290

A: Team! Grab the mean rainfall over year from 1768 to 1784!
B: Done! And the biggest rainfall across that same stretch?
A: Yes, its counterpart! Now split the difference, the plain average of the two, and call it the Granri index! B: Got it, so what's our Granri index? 148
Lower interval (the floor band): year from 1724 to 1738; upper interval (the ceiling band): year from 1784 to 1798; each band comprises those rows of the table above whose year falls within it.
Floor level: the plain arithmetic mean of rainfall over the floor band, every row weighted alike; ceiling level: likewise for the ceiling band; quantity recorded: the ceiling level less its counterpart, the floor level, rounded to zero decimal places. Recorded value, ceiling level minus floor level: 14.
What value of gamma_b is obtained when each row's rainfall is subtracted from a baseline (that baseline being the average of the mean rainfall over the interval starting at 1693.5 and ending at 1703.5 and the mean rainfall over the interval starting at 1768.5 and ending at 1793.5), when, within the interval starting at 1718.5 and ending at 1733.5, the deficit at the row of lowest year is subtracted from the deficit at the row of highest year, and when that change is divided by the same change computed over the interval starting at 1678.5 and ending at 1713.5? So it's -18.4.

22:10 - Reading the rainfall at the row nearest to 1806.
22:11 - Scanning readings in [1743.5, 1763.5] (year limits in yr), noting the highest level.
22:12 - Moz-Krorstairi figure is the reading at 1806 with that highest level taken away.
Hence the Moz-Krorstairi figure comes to -2.7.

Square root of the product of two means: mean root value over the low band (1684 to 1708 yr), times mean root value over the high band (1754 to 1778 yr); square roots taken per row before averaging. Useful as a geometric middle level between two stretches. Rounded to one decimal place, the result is 12.1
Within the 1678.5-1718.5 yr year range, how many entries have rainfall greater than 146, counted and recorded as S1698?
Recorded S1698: 1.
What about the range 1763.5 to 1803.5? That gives 5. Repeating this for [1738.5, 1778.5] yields 5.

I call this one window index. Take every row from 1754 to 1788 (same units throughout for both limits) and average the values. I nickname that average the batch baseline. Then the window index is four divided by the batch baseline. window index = 0.0272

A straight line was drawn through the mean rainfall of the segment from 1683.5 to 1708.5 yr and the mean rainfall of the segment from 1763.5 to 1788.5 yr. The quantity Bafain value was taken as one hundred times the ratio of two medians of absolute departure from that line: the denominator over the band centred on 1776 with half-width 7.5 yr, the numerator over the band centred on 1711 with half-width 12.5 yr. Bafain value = 210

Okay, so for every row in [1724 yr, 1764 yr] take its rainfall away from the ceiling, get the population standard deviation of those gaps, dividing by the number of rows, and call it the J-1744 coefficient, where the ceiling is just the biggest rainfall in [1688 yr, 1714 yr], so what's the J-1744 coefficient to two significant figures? 20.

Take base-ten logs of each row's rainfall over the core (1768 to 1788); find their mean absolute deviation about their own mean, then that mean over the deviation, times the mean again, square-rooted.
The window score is 29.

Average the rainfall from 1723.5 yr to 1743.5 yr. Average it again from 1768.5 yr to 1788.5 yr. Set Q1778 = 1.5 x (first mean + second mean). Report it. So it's 410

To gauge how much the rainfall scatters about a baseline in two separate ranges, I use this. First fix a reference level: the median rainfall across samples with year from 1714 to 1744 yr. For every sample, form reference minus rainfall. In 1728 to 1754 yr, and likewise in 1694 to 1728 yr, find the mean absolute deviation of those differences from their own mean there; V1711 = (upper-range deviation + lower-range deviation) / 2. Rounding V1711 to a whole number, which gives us 15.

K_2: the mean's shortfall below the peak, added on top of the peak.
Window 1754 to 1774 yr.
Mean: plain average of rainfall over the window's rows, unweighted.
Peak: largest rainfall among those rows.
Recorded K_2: 150.2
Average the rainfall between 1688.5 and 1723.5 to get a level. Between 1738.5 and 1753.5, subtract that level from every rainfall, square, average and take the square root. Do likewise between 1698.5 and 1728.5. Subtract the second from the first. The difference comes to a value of 21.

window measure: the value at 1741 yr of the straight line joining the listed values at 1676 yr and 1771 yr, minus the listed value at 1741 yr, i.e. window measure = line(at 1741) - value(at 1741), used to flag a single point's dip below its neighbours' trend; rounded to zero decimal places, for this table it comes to 36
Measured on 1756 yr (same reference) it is -1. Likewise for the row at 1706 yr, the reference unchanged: 1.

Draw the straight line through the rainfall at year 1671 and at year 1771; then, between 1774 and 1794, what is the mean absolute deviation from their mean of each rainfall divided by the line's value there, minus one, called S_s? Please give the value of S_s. 0.011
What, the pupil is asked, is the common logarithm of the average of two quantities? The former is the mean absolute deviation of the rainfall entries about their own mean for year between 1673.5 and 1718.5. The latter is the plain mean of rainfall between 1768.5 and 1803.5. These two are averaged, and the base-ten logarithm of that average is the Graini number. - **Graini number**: 1.87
